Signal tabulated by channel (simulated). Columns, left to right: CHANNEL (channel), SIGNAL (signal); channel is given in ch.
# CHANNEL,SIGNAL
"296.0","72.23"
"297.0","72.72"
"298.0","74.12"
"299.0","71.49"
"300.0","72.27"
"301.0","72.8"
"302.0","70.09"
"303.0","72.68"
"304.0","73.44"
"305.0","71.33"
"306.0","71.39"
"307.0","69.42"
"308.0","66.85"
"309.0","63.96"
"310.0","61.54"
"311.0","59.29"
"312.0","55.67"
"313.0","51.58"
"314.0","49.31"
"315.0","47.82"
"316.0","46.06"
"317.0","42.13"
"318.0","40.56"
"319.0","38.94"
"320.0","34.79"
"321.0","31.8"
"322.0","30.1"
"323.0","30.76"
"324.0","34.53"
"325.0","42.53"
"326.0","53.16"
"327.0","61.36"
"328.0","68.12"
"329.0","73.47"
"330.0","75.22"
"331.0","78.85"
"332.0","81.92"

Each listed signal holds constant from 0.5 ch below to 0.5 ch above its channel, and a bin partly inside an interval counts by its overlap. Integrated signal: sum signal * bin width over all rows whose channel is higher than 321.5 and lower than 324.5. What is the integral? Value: 95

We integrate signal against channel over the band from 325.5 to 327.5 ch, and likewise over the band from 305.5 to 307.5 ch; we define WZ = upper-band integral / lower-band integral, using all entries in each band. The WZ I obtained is 0.81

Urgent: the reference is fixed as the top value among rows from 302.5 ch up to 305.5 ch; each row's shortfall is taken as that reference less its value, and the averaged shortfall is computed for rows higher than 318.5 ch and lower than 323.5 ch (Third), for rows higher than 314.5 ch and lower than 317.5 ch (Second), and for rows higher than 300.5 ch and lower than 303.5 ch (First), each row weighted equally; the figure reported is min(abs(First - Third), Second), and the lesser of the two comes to 28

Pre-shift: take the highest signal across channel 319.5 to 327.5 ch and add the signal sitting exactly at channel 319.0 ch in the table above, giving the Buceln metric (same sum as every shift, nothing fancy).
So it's 100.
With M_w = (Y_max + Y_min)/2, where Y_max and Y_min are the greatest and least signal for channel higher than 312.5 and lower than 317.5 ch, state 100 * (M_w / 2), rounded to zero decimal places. 2343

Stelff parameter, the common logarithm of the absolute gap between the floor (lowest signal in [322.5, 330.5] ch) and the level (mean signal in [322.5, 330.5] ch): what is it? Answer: 1.38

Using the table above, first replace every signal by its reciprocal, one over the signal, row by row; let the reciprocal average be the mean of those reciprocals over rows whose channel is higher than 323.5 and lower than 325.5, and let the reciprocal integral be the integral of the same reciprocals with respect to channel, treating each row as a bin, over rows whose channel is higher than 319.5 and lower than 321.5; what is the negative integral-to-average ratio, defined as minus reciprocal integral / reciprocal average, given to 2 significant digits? -2.3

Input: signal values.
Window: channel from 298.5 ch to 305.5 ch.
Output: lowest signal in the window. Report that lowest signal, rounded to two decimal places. 70.09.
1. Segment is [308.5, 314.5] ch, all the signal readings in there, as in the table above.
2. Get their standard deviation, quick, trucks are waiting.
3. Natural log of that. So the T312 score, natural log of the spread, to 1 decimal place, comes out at 1.7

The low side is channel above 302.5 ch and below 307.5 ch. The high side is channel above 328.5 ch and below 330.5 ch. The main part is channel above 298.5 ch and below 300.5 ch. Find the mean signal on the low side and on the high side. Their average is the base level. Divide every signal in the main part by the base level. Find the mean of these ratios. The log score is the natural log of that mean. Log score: 0.0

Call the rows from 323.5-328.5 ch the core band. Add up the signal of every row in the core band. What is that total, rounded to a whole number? 260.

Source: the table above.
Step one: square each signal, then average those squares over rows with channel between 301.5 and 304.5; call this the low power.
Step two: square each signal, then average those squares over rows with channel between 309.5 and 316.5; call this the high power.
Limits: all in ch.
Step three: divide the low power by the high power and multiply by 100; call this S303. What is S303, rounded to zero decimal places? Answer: 183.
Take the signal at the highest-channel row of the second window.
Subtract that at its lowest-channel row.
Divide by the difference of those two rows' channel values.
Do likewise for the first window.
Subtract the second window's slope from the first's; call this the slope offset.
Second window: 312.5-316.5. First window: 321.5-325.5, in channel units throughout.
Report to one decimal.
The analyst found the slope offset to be 6.0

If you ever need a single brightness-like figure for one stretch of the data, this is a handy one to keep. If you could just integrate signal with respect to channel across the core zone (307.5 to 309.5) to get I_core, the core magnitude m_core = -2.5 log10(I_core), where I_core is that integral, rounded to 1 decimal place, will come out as -5.3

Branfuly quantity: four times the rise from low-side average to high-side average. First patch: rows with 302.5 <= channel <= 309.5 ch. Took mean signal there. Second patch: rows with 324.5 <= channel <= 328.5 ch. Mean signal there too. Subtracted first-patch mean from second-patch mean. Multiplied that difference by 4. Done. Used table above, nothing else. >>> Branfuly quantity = -54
